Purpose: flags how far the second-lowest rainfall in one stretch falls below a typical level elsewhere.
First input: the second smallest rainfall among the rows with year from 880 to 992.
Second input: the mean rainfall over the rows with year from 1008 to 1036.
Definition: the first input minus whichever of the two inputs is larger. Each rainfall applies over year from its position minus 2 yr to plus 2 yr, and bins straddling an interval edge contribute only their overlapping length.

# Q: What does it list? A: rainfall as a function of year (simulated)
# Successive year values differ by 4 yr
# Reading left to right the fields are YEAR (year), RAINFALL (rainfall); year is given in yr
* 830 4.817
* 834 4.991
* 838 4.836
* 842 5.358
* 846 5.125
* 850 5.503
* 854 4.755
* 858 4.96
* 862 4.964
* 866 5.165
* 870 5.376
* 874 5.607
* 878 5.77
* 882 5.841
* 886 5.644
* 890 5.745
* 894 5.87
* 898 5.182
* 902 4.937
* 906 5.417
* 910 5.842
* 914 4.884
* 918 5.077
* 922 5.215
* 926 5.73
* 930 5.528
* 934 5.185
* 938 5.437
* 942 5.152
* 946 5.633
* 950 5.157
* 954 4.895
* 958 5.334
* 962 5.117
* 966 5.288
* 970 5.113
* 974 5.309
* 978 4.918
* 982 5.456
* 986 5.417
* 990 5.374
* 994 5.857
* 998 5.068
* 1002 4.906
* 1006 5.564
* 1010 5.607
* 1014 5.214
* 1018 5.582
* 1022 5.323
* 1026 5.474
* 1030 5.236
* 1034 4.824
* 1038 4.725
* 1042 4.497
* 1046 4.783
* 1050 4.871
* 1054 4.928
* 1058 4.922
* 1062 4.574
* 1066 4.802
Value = -0.43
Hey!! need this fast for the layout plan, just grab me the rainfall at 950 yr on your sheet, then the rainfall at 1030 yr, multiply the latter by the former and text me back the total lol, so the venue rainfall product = 27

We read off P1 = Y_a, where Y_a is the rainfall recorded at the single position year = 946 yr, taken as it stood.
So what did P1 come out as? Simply 5.633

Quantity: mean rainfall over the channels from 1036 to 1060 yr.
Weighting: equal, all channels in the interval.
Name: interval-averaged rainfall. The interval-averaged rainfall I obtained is 4.79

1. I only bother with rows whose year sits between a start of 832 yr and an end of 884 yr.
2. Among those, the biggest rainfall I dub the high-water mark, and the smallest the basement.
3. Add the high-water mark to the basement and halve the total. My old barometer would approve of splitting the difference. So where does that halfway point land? 5.30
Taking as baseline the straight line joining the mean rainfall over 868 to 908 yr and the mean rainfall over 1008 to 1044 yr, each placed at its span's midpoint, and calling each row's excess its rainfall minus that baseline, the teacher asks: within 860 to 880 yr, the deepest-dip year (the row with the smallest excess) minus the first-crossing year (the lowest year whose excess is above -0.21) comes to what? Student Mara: -12 yr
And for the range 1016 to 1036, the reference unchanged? 16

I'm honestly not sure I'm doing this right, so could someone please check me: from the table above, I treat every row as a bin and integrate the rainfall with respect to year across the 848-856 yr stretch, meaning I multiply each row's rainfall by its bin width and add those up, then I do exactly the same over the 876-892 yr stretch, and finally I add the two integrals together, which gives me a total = 133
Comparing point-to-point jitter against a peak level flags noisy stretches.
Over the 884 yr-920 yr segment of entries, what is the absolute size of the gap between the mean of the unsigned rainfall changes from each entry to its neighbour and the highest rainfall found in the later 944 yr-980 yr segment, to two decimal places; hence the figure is 5.23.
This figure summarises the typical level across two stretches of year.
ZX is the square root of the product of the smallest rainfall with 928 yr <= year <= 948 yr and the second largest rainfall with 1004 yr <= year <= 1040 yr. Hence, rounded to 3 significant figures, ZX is 5.36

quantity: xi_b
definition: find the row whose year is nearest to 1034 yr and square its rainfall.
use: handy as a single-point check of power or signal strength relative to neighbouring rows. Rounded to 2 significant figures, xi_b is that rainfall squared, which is 23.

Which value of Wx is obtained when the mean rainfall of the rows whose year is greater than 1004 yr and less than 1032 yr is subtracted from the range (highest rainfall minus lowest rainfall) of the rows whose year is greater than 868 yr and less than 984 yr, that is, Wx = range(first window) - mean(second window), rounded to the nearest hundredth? -4.44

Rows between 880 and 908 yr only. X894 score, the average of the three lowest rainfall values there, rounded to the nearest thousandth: 5.179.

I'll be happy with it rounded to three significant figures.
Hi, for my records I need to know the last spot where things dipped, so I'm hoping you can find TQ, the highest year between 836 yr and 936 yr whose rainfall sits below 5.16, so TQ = 918 yr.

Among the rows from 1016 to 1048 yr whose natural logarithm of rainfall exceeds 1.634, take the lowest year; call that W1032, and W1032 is 1018 yr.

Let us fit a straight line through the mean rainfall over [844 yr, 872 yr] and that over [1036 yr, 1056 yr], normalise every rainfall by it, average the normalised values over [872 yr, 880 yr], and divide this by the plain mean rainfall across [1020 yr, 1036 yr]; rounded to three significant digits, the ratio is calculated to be 0.214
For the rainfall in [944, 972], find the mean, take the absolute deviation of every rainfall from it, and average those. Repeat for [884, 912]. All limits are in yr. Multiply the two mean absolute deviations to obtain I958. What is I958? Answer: 0.050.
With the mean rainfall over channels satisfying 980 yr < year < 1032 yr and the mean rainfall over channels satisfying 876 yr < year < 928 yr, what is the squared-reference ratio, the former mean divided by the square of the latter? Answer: 0.180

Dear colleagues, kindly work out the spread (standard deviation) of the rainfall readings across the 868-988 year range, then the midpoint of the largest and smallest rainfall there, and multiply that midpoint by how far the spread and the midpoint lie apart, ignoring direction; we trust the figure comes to 27.3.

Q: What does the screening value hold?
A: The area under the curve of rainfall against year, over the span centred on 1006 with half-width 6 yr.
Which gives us 64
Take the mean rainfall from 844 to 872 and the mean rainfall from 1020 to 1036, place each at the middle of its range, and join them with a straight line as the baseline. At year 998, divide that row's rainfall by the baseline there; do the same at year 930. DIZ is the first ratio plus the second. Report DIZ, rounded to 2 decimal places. 2.05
